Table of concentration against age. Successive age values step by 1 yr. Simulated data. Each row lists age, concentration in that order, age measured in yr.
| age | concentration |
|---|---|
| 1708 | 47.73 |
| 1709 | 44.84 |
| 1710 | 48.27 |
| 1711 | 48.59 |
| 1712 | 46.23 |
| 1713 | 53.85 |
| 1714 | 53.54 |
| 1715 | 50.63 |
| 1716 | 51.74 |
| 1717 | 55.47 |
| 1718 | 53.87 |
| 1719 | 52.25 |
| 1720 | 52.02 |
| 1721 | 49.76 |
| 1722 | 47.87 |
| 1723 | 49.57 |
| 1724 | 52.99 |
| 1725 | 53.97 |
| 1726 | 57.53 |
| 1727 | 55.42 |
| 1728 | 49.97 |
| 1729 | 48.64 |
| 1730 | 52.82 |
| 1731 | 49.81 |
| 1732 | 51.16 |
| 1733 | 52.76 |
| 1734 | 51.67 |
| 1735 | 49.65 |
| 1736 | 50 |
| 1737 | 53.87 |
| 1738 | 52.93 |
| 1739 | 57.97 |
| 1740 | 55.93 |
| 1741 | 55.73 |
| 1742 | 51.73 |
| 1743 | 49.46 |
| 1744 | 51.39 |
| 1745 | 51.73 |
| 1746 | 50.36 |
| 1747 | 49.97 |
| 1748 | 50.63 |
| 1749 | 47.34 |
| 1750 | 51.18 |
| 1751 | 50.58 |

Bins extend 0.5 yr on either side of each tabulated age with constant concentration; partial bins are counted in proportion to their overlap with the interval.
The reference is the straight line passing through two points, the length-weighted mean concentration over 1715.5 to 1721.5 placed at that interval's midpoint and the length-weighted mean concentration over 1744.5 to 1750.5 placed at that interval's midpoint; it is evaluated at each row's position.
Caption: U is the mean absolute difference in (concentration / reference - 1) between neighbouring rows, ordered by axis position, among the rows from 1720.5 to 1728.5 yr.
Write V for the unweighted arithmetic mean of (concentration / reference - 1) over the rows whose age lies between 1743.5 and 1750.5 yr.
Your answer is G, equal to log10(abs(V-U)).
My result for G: -1.3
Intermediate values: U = 0.053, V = 0.00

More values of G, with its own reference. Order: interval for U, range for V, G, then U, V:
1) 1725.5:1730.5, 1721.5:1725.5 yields -1.1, 0.062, -0.02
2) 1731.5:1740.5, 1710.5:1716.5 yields -1.1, 0.041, -0.04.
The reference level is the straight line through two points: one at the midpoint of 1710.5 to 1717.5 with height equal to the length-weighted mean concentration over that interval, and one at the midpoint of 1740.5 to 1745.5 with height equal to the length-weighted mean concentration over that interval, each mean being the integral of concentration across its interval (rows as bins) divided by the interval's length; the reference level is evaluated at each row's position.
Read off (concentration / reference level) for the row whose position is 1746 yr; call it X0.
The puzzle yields 0.97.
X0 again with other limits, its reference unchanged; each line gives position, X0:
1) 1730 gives 1.02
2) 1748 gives 0.97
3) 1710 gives 0.94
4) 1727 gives 1.07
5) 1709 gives 0.87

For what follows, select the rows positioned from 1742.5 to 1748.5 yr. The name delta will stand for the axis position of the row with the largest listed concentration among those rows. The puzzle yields 1745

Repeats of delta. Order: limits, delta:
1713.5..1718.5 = 1717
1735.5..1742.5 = 1739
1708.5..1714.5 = 1713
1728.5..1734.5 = 1730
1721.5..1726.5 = 1726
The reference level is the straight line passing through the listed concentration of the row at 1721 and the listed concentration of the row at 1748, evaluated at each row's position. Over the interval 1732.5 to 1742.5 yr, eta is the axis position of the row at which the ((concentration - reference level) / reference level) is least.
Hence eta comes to 1735 yr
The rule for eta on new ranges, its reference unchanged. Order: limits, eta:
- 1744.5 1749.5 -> 1749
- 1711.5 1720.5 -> 1712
